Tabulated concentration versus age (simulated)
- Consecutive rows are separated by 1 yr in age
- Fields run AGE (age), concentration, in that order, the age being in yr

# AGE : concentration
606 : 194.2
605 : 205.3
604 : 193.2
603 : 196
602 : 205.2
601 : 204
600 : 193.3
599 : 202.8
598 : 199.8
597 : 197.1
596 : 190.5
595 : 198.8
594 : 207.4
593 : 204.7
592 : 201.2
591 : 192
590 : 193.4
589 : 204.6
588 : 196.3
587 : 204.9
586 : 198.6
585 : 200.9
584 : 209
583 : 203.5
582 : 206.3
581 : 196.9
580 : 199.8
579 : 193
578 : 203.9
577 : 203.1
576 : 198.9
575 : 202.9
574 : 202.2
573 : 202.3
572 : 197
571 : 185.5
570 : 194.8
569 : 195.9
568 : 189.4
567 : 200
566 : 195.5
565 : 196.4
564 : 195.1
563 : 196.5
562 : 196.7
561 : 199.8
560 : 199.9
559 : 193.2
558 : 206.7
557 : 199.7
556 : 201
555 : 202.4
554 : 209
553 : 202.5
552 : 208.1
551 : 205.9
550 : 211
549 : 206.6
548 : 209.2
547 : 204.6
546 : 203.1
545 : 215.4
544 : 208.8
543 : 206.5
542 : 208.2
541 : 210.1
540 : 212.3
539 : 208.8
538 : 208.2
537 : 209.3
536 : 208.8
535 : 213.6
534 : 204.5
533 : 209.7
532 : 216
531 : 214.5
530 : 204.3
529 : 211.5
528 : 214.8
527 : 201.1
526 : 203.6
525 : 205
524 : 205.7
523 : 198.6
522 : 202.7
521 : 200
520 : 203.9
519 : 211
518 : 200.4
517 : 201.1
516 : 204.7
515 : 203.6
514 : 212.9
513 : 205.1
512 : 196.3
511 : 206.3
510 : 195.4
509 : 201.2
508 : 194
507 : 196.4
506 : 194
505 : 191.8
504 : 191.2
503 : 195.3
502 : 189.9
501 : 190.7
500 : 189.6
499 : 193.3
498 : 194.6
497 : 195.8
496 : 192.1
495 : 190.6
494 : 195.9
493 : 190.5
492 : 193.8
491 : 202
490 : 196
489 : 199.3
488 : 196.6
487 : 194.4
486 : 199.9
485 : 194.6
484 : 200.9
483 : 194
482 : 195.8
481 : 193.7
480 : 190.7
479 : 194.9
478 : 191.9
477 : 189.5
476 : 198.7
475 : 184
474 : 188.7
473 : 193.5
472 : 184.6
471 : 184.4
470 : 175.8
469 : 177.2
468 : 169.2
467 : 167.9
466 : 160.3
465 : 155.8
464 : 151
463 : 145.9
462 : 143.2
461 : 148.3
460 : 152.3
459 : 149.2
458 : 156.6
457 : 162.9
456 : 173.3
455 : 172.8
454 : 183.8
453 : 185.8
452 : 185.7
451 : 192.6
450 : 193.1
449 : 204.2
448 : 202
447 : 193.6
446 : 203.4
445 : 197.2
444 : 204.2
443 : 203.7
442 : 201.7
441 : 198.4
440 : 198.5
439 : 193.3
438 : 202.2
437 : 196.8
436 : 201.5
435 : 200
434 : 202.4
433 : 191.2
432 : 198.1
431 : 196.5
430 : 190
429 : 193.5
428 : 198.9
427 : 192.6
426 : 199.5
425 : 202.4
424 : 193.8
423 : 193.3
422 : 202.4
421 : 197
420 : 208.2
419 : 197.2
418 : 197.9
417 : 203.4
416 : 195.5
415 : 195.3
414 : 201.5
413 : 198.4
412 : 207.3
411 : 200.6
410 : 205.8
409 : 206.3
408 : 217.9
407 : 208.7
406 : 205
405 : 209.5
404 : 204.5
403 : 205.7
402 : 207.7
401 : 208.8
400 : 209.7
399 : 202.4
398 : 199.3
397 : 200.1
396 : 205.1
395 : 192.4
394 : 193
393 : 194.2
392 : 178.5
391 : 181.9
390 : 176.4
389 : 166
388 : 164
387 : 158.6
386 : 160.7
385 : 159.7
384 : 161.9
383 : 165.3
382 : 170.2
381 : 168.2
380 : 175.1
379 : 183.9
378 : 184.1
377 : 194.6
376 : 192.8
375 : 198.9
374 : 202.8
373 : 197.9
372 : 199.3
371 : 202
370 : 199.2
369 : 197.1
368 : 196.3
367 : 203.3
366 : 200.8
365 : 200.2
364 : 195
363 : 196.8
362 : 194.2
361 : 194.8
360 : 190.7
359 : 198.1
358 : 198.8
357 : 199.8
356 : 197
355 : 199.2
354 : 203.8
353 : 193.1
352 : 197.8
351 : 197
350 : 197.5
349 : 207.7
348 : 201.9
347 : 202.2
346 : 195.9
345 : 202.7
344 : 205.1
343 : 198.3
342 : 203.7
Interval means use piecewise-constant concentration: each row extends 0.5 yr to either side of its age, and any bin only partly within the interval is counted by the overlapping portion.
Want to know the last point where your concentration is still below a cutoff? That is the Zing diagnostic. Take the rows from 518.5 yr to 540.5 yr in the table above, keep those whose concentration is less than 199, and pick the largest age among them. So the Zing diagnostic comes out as 523 yr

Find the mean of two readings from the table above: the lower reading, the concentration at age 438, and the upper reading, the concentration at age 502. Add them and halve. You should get 196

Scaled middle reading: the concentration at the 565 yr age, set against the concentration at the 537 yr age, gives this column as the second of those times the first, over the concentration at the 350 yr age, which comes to 208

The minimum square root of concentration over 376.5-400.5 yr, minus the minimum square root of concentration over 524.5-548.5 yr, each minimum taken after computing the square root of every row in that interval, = -1.6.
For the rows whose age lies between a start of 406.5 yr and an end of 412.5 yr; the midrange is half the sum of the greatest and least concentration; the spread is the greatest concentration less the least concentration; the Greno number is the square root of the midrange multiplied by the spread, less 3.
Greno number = 57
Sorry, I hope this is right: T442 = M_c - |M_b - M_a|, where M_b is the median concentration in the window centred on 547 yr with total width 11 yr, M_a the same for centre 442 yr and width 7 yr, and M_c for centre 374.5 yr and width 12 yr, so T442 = 188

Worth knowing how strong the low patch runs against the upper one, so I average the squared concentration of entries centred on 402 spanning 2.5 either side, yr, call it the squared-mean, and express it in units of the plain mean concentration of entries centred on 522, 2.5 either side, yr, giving 213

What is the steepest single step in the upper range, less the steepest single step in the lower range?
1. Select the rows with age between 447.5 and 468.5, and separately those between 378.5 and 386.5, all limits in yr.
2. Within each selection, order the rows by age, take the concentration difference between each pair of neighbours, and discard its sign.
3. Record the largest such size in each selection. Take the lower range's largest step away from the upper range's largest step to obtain 2.3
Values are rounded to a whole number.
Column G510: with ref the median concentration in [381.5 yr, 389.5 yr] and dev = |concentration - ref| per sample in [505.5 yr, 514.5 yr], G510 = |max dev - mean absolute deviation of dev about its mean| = 44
